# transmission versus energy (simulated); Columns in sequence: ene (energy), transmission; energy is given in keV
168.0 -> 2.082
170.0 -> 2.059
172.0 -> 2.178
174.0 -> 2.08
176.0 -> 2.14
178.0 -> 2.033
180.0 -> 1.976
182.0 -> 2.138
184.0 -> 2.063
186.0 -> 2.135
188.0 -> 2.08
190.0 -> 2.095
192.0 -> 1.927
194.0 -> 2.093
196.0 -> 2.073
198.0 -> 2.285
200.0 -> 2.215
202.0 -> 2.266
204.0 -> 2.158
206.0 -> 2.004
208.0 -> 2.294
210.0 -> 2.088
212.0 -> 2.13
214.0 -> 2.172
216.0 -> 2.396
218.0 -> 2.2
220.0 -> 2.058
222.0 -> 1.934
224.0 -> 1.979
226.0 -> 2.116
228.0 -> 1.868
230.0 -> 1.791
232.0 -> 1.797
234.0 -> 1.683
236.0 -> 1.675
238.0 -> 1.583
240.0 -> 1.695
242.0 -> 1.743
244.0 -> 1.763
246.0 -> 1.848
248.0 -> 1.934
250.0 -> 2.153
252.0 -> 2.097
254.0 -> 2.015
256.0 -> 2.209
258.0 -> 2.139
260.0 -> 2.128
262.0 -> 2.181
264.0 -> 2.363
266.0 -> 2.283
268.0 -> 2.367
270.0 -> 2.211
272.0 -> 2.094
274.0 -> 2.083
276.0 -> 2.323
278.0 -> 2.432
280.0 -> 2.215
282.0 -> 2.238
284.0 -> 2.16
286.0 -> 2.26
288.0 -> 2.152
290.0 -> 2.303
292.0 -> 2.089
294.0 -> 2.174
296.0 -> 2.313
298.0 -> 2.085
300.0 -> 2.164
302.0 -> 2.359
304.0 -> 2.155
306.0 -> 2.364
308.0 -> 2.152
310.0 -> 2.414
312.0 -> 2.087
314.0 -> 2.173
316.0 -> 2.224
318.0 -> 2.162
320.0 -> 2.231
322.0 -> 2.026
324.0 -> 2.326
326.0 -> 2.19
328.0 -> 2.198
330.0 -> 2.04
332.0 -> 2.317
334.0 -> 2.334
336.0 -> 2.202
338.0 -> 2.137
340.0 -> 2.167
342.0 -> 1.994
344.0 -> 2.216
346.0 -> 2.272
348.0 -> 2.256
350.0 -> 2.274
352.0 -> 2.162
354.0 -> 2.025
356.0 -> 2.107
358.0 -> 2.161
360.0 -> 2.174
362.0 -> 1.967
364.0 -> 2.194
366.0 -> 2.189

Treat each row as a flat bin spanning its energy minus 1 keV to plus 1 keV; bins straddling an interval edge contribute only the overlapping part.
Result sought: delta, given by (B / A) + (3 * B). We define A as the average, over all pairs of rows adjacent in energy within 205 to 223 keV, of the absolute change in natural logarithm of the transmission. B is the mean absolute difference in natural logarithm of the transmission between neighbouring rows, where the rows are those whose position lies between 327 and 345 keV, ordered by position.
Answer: 1.0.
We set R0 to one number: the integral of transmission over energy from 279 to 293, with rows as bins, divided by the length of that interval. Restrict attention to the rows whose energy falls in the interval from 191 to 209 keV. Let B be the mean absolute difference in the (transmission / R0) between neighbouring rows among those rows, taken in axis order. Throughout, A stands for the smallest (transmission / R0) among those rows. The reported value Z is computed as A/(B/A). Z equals 13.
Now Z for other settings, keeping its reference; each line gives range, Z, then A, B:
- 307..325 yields 11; 0.92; 0.08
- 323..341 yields 18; 0.93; 0.05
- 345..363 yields 22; 0.89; 0.04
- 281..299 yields 14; 0.95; 0.06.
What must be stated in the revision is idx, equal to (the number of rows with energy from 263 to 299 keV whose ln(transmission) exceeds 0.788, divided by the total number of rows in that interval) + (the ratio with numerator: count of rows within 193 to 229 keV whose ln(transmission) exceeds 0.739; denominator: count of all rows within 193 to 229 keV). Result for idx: 1.17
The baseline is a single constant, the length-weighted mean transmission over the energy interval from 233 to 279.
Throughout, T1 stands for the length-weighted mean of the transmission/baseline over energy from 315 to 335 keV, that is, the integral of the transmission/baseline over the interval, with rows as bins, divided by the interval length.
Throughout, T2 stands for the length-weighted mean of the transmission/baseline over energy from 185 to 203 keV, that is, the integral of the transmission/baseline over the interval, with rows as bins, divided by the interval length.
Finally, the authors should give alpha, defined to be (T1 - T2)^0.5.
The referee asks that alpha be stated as 0.19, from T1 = 1.08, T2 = 1.04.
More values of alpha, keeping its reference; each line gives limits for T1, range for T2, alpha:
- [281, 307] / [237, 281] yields 0.25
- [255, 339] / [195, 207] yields 0.15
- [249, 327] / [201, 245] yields 0.34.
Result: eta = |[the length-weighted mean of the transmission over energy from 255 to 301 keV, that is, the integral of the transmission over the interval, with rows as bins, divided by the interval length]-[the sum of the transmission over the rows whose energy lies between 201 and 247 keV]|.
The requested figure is 43.0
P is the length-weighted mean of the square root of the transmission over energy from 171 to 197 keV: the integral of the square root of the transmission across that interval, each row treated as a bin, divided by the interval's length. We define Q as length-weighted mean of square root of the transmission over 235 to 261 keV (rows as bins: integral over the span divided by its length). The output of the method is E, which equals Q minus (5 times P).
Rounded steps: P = 1.44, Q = 1.38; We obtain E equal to -5.82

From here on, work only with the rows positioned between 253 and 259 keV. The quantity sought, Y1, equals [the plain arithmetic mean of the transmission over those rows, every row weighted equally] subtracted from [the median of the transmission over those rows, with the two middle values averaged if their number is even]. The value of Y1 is 0.02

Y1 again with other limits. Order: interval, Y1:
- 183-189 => -0.01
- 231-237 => -0.04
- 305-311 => 0.05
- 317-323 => 0.02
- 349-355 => 0.01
